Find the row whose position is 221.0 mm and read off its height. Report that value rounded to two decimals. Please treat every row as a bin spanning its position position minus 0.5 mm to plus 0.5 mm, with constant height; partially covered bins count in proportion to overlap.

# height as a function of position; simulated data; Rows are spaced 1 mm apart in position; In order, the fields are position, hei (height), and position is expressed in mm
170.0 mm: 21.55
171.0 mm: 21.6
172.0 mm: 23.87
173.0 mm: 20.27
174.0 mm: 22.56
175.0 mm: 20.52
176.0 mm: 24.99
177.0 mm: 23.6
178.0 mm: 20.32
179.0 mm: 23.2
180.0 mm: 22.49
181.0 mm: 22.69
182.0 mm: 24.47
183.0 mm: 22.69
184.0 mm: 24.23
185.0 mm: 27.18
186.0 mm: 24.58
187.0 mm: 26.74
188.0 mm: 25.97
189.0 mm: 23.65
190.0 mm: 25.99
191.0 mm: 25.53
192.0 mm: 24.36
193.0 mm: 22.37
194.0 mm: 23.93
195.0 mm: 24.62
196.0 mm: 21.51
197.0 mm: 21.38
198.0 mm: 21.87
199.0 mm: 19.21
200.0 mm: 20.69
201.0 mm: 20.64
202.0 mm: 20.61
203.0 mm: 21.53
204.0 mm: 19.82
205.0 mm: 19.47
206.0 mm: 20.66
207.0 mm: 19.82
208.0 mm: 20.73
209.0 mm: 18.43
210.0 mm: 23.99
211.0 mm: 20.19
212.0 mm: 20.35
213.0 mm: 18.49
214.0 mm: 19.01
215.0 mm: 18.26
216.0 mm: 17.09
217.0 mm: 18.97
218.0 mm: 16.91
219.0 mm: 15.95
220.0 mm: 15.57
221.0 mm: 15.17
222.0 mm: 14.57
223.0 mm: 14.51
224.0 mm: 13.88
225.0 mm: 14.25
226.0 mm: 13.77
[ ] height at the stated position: 15.17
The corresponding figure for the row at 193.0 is 22.37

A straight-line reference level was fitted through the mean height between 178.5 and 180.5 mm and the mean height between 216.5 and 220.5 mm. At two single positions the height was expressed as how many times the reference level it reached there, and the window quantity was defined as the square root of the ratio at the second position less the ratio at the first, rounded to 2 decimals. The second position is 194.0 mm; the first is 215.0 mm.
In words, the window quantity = 0.33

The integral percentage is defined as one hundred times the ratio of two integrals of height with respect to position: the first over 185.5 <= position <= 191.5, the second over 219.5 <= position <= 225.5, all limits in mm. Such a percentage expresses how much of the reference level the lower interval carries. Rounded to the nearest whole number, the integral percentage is 173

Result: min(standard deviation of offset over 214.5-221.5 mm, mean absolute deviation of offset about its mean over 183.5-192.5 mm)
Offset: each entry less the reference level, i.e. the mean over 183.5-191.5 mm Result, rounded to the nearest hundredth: 1.03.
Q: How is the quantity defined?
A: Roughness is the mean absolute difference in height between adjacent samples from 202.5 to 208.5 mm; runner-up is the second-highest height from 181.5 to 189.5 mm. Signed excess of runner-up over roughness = 25.7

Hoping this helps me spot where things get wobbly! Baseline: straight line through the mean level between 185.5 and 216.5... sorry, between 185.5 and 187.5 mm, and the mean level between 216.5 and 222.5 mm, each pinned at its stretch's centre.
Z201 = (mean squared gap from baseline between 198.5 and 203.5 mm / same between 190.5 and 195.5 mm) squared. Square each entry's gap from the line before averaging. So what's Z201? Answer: 3.8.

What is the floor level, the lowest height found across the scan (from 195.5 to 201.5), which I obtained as 19.21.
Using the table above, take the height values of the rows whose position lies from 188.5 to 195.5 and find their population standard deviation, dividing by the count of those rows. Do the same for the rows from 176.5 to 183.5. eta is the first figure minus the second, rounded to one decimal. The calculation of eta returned -0.1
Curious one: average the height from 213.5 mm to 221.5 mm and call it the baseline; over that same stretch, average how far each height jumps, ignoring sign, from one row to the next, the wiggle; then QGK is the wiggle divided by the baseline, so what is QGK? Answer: 0.063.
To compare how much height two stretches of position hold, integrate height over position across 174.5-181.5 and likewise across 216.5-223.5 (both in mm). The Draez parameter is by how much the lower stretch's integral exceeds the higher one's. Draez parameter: 46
